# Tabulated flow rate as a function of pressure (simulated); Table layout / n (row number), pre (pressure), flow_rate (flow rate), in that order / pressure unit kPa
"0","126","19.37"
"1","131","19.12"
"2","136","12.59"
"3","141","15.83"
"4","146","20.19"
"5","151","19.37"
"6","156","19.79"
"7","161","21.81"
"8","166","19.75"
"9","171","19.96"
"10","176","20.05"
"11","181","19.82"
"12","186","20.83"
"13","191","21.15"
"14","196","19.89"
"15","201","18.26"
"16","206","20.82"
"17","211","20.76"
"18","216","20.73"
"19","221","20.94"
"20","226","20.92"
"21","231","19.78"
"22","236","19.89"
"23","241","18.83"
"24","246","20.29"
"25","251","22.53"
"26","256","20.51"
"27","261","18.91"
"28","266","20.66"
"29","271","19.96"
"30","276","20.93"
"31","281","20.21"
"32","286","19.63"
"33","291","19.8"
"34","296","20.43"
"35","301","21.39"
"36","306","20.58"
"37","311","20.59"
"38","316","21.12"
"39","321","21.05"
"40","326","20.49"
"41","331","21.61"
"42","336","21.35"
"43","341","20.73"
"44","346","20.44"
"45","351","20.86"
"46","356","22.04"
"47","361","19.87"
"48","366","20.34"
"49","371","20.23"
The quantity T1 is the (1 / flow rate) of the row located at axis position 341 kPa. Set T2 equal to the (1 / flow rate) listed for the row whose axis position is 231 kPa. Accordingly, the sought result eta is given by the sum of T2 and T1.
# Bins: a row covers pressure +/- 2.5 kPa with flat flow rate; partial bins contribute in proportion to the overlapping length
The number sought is 0.099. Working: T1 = 0.0482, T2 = 0.0506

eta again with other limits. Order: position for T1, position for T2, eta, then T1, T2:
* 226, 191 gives 0.095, 0.0478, 0.0473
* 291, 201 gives 0.105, 0.0505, 0.0548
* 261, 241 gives 0.106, 0.0529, 0.0531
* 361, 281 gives 0.100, 0.0503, 0.0495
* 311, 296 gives 0.098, 0.0486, 0.0489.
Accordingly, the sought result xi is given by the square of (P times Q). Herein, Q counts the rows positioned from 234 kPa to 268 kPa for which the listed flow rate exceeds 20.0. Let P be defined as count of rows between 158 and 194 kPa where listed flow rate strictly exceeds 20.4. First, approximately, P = 3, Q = 4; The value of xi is 144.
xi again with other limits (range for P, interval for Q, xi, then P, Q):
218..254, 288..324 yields 324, 3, 6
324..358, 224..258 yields 784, 7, 4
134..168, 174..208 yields 16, 1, 4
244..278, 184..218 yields 400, 4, 5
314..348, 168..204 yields 441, 7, 3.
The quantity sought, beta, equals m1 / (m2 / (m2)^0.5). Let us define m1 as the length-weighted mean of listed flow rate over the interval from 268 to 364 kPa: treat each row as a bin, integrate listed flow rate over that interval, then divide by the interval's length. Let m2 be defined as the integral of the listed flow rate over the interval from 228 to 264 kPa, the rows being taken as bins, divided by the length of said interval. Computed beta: 4.61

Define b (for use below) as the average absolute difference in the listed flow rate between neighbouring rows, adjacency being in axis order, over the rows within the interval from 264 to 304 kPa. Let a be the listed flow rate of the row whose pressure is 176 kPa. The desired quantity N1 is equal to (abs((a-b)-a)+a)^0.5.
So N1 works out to 4.55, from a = 20.05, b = 0.68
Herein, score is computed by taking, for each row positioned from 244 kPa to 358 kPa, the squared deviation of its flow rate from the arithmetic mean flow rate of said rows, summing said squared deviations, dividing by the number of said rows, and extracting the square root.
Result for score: 0.8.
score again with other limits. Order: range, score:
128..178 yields 2.5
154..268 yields 0.9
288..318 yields 0.5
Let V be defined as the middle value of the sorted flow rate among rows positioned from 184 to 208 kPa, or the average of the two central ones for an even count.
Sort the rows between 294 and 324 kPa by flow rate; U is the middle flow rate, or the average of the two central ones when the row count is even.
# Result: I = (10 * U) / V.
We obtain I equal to 10.0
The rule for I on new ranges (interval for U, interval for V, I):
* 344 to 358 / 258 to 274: 10.5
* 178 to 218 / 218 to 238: 10.2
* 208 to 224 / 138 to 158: 10.6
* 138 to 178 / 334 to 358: 9.5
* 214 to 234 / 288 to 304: 10.2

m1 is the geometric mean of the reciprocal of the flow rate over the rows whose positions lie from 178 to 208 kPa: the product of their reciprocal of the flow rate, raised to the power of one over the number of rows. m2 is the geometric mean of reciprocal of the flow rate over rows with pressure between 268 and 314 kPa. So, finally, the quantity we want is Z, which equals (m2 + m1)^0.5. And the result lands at 0.314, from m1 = 0.0497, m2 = 0.0491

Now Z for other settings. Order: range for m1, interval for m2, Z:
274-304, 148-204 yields 0.315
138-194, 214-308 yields 0.316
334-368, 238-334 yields 0.311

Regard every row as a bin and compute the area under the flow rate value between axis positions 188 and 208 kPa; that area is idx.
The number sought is 401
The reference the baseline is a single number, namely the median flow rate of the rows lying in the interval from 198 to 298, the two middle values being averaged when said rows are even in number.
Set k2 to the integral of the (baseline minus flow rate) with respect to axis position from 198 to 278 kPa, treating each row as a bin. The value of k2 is 6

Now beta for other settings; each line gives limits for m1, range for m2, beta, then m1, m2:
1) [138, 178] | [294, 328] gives 4.27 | 19.5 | 20.8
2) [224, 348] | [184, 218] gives 4.55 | 20.5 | 20.3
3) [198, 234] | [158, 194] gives 4.49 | 20.3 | 20.5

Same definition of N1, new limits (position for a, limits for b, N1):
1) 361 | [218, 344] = 4.55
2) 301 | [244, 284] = 4.78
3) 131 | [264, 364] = 4.45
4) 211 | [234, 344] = 4.65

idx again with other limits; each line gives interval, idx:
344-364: 416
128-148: 338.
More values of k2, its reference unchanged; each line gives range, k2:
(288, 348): -26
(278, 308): 0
